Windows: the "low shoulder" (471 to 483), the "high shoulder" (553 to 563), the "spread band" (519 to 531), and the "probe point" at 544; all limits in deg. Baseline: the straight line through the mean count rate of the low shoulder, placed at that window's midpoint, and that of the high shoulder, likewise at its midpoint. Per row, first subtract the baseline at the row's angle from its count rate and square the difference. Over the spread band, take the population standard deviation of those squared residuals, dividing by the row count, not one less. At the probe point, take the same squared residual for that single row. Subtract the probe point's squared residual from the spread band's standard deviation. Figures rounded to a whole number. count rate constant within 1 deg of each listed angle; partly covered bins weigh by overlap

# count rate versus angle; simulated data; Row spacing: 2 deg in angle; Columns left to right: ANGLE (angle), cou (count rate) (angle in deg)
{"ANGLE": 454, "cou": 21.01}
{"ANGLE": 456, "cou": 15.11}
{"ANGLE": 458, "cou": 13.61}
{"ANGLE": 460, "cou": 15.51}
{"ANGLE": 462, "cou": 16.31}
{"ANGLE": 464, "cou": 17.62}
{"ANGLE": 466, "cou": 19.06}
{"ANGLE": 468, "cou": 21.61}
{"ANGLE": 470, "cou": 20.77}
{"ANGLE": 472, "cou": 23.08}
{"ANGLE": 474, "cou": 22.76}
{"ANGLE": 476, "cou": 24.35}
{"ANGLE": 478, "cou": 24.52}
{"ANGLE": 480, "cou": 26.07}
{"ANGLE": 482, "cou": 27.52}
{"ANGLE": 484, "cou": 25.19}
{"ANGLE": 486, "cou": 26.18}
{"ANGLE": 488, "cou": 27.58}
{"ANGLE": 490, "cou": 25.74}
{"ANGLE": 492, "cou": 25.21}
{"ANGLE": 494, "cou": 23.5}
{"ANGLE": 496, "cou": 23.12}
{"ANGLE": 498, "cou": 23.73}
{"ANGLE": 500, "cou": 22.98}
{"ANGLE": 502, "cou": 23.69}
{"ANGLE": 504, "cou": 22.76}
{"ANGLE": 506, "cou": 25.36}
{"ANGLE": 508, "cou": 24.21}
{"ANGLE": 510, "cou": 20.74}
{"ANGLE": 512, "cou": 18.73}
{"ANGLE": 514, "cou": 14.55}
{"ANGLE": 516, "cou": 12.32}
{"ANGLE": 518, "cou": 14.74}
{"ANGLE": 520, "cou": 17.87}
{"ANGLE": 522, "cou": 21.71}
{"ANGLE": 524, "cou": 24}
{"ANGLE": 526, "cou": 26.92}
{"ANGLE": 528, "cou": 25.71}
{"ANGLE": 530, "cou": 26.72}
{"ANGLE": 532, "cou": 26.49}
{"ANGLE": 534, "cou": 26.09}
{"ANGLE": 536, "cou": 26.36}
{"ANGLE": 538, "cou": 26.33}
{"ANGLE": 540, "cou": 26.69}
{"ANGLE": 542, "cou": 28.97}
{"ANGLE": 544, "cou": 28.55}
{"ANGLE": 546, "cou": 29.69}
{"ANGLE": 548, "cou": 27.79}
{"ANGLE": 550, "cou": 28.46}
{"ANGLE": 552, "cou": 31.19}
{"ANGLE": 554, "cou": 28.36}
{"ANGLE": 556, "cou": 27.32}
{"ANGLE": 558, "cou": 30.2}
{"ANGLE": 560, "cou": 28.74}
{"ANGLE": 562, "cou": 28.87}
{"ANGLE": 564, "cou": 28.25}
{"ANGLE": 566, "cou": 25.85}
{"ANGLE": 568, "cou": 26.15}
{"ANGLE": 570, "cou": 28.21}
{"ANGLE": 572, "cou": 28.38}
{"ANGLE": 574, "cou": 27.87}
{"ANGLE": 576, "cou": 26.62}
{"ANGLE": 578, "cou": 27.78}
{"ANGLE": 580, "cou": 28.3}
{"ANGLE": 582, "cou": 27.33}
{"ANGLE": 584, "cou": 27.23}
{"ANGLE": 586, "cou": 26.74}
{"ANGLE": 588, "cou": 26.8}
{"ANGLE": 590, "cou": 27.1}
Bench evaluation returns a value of 28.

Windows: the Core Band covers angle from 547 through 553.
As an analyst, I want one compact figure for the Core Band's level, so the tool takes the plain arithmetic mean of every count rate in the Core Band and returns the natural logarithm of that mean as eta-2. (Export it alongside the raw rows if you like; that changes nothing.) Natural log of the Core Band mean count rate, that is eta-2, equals 3.37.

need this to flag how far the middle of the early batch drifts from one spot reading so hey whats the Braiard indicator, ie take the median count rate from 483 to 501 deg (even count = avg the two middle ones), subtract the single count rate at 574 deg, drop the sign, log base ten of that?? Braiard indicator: 0.43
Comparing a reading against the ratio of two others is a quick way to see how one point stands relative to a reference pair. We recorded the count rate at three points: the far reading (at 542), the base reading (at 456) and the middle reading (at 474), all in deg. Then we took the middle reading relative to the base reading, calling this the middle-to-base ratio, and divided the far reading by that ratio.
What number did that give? 19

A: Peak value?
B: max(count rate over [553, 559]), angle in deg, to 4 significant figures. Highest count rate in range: 30.20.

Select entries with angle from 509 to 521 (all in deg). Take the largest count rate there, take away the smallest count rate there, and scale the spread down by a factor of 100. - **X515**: 0.084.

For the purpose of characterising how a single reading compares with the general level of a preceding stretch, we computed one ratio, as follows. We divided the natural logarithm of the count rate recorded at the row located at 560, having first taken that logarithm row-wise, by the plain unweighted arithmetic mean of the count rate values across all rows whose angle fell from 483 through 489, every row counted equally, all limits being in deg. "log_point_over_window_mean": 0.128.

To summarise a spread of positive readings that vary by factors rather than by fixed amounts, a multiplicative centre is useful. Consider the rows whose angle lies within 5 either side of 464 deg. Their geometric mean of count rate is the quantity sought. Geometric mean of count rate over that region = 18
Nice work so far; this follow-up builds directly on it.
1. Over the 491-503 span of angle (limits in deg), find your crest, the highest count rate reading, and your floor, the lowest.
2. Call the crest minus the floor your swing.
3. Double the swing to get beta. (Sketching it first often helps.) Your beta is 4.5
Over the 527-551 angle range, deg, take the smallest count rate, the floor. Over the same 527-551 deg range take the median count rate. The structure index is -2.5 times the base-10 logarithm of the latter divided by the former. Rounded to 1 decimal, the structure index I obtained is 0.0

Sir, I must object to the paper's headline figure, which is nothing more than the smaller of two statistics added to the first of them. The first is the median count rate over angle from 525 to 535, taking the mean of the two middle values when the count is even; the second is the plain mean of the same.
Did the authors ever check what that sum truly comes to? 52.9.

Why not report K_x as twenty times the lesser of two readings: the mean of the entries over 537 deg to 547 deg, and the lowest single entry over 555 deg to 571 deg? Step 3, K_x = 517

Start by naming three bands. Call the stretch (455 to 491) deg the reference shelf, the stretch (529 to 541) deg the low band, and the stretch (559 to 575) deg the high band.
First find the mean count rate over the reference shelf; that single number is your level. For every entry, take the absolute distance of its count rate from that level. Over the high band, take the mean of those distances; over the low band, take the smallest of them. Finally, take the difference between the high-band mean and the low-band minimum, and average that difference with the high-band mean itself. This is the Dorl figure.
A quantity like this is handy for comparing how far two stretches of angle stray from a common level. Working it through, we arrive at 3.8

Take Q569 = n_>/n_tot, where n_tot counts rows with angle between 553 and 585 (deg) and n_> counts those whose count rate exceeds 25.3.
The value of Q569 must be 1.0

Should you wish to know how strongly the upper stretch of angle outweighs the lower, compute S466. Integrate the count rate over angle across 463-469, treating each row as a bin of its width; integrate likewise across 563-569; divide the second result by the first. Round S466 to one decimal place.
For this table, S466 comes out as 1.4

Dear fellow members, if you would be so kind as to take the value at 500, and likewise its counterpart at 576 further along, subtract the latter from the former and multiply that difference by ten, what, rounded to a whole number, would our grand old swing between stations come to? -36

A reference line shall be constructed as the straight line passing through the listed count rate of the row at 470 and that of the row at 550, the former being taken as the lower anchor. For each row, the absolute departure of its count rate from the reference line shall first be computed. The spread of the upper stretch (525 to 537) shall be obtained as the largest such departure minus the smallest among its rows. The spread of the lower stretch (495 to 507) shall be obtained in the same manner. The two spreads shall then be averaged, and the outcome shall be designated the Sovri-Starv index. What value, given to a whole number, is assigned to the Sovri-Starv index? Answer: 1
